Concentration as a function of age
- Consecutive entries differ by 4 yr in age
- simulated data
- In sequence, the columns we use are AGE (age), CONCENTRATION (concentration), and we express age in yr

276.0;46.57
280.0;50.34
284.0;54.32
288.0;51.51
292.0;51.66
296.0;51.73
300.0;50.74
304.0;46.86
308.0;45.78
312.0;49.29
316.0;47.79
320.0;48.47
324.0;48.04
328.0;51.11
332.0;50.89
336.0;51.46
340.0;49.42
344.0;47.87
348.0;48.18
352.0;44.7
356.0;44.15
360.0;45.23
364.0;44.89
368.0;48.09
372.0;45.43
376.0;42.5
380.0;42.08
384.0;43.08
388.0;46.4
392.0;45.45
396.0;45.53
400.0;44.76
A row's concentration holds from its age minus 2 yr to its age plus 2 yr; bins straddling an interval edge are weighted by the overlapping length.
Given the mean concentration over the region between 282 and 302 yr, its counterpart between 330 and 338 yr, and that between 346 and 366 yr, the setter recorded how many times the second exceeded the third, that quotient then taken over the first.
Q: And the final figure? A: 0.0217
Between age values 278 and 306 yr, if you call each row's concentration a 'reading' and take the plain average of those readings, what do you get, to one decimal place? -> 51.0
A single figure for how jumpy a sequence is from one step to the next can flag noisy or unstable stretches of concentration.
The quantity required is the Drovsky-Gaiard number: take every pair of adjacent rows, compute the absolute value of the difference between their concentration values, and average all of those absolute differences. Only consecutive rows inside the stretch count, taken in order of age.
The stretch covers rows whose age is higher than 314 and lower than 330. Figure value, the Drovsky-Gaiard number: 1.39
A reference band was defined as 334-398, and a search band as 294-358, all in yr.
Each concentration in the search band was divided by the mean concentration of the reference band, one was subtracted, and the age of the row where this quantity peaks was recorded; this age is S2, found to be 296.0 yr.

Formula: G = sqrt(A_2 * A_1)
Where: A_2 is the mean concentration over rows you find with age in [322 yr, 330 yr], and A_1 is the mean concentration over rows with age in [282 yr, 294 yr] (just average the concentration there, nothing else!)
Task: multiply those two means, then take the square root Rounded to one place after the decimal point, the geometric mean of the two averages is 51.0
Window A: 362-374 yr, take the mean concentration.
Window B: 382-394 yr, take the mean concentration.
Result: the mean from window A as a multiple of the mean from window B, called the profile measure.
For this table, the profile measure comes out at 1.03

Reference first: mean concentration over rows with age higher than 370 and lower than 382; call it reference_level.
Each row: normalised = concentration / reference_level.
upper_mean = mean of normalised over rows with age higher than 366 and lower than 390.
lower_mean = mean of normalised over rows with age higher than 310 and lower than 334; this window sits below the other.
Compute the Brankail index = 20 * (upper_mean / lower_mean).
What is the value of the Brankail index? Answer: 18.1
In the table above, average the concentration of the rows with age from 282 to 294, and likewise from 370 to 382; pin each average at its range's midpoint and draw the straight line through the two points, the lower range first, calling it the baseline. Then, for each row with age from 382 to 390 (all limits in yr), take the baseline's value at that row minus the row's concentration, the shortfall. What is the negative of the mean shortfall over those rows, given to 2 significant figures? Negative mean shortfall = 2.4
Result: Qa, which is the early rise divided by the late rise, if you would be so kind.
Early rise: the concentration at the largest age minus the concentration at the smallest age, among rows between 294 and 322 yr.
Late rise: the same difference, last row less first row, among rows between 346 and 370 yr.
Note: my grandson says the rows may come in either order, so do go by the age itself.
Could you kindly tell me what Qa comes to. 36.2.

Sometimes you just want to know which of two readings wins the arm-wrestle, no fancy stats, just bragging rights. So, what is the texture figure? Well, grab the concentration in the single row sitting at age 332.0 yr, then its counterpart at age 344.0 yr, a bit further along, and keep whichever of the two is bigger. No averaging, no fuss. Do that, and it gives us 50.9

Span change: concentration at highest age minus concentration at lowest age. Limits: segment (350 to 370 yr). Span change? 3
